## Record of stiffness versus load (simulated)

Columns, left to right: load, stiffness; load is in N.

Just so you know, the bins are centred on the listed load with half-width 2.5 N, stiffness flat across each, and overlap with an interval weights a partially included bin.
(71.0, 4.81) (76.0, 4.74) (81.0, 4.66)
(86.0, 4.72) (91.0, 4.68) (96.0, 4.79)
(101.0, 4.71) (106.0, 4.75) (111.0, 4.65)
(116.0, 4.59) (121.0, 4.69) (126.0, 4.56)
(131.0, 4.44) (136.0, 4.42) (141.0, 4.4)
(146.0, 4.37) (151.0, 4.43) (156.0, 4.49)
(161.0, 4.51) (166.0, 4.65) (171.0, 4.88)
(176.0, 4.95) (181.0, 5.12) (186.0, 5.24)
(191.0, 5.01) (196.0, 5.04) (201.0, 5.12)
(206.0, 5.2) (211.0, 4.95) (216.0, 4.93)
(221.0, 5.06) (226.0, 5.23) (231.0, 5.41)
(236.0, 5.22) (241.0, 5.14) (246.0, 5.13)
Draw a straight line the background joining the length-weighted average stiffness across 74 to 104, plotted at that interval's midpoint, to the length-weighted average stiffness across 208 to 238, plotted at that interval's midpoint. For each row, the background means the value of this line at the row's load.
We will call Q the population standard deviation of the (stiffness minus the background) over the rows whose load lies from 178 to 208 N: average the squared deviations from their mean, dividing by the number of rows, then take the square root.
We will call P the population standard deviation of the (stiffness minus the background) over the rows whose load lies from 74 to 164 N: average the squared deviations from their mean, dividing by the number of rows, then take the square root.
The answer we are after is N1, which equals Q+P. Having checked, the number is 0.29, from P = 0.21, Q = 0.08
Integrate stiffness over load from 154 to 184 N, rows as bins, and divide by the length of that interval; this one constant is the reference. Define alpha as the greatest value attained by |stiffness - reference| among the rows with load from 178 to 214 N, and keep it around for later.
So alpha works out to 0.46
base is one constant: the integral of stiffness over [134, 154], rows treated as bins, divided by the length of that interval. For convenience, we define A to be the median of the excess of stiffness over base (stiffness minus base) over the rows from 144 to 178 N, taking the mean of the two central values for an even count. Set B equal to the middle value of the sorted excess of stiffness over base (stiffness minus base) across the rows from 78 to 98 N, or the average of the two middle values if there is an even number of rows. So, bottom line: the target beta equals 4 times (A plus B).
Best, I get 1.6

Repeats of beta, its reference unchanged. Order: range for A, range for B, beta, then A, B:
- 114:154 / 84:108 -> 1.4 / 0.0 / 0.31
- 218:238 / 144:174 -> 3.6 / 0.8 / 0.09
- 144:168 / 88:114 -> 1.5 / 0.1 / 0.30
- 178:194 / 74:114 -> 4.1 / 0.7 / 0.31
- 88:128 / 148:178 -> 1.8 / 0.3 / 0.17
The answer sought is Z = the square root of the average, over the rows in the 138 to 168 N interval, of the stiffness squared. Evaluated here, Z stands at 4.5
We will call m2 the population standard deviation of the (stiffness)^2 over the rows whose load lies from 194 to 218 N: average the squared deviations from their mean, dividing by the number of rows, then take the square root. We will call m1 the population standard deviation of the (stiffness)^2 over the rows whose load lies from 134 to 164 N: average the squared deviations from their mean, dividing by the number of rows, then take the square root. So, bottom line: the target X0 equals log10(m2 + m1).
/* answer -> 0.2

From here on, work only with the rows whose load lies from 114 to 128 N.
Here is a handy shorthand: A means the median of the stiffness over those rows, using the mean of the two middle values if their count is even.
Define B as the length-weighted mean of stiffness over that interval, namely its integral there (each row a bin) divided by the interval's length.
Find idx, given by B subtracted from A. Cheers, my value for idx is -0.03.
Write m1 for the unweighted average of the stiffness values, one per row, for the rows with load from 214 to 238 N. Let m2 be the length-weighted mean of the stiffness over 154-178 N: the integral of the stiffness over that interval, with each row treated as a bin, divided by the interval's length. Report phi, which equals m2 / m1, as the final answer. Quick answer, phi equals 0.91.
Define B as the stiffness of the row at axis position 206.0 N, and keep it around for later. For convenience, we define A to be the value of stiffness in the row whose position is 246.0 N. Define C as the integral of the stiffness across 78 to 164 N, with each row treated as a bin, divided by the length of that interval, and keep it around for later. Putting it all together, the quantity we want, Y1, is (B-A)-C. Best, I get -4.51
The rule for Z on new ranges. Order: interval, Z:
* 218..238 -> 5.2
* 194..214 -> 5.1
